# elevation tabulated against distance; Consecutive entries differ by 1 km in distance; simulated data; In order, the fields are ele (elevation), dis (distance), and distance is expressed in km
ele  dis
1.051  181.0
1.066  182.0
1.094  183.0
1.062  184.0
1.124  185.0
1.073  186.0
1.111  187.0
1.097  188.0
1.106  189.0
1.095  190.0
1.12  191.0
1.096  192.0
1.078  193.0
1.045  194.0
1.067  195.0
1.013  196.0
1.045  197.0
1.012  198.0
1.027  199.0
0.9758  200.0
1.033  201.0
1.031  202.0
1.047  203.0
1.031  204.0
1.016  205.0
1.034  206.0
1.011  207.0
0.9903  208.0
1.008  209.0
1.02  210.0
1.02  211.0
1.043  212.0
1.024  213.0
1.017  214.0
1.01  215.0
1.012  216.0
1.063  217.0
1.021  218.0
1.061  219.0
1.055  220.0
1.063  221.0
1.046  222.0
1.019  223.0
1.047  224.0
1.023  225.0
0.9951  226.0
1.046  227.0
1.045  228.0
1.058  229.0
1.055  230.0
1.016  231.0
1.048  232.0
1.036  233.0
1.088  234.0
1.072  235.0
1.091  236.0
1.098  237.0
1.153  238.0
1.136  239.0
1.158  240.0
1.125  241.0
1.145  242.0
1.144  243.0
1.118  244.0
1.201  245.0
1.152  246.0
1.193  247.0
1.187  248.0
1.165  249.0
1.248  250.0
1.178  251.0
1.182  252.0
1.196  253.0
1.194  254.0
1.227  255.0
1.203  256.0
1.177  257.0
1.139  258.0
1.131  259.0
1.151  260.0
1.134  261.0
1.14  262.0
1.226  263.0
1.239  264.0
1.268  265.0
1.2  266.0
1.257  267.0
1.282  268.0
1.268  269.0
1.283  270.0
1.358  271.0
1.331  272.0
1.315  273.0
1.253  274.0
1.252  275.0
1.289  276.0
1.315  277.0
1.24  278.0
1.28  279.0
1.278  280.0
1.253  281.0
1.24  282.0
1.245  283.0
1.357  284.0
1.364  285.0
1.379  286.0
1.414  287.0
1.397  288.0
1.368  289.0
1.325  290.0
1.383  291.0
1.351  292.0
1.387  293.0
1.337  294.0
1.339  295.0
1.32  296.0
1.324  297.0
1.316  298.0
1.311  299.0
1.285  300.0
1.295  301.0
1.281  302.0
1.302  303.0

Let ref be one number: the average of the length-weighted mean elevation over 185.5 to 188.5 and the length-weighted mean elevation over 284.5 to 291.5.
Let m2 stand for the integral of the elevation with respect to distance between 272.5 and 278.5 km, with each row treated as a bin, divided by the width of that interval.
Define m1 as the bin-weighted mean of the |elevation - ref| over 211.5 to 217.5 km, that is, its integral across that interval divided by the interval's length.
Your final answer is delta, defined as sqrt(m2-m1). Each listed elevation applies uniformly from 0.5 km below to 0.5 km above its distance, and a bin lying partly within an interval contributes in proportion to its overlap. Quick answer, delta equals 1.03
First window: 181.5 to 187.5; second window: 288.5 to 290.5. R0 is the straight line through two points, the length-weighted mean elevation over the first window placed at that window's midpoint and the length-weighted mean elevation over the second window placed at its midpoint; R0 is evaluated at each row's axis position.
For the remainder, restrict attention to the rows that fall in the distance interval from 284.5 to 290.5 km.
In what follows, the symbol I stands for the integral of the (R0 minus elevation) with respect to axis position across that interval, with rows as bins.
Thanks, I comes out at -0.20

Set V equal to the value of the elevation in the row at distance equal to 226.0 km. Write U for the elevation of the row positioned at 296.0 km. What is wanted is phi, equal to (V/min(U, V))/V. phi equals 1.00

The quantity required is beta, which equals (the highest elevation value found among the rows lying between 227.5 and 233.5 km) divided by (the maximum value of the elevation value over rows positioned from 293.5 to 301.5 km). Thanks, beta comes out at 0.8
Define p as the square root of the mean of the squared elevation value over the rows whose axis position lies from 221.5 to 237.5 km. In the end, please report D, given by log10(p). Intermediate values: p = 1.05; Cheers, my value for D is 0.021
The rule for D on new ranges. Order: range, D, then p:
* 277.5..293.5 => 0.124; 1.33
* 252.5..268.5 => 0.079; 1.20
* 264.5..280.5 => 0.107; 1.28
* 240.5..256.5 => 0.072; 1.18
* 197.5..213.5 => 0.009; 1.02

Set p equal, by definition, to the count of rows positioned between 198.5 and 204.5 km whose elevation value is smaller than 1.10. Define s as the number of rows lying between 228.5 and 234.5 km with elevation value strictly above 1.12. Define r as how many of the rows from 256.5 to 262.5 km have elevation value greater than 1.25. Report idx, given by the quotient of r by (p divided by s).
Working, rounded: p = 6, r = 0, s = 0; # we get 0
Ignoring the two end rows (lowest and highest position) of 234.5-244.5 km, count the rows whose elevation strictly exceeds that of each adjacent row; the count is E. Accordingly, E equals 3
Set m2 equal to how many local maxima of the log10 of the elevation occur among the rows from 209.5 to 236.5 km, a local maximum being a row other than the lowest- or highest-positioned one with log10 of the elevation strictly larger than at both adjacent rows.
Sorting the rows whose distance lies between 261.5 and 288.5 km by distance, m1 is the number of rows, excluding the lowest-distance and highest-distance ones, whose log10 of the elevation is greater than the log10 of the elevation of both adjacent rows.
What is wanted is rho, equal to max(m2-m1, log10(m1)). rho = 3.0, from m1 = 6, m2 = 9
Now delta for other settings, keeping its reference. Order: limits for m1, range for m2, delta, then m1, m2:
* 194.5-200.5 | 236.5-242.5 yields 0.96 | 0.211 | 1.14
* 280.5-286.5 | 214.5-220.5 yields 0.98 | 0.072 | 1.04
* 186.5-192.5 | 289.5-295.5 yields 1.11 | 0.131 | 1.35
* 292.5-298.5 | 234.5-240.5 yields 1.01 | 0.102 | 1.12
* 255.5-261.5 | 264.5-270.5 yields 1.09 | 0.079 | 1.26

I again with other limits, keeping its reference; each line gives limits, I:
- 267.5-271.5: 0.00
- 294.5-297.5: 0.10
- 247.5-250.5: 0.14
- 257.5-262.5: 0.67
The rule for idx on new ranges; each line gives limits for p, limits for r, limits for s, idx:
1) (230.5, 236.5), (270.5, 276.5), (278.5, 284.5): 6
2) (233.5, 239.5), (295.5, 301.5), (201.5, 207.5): 0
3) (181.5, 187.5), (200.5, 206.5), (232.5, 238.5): 0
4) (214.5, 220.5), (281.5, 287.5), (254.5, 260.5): 4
